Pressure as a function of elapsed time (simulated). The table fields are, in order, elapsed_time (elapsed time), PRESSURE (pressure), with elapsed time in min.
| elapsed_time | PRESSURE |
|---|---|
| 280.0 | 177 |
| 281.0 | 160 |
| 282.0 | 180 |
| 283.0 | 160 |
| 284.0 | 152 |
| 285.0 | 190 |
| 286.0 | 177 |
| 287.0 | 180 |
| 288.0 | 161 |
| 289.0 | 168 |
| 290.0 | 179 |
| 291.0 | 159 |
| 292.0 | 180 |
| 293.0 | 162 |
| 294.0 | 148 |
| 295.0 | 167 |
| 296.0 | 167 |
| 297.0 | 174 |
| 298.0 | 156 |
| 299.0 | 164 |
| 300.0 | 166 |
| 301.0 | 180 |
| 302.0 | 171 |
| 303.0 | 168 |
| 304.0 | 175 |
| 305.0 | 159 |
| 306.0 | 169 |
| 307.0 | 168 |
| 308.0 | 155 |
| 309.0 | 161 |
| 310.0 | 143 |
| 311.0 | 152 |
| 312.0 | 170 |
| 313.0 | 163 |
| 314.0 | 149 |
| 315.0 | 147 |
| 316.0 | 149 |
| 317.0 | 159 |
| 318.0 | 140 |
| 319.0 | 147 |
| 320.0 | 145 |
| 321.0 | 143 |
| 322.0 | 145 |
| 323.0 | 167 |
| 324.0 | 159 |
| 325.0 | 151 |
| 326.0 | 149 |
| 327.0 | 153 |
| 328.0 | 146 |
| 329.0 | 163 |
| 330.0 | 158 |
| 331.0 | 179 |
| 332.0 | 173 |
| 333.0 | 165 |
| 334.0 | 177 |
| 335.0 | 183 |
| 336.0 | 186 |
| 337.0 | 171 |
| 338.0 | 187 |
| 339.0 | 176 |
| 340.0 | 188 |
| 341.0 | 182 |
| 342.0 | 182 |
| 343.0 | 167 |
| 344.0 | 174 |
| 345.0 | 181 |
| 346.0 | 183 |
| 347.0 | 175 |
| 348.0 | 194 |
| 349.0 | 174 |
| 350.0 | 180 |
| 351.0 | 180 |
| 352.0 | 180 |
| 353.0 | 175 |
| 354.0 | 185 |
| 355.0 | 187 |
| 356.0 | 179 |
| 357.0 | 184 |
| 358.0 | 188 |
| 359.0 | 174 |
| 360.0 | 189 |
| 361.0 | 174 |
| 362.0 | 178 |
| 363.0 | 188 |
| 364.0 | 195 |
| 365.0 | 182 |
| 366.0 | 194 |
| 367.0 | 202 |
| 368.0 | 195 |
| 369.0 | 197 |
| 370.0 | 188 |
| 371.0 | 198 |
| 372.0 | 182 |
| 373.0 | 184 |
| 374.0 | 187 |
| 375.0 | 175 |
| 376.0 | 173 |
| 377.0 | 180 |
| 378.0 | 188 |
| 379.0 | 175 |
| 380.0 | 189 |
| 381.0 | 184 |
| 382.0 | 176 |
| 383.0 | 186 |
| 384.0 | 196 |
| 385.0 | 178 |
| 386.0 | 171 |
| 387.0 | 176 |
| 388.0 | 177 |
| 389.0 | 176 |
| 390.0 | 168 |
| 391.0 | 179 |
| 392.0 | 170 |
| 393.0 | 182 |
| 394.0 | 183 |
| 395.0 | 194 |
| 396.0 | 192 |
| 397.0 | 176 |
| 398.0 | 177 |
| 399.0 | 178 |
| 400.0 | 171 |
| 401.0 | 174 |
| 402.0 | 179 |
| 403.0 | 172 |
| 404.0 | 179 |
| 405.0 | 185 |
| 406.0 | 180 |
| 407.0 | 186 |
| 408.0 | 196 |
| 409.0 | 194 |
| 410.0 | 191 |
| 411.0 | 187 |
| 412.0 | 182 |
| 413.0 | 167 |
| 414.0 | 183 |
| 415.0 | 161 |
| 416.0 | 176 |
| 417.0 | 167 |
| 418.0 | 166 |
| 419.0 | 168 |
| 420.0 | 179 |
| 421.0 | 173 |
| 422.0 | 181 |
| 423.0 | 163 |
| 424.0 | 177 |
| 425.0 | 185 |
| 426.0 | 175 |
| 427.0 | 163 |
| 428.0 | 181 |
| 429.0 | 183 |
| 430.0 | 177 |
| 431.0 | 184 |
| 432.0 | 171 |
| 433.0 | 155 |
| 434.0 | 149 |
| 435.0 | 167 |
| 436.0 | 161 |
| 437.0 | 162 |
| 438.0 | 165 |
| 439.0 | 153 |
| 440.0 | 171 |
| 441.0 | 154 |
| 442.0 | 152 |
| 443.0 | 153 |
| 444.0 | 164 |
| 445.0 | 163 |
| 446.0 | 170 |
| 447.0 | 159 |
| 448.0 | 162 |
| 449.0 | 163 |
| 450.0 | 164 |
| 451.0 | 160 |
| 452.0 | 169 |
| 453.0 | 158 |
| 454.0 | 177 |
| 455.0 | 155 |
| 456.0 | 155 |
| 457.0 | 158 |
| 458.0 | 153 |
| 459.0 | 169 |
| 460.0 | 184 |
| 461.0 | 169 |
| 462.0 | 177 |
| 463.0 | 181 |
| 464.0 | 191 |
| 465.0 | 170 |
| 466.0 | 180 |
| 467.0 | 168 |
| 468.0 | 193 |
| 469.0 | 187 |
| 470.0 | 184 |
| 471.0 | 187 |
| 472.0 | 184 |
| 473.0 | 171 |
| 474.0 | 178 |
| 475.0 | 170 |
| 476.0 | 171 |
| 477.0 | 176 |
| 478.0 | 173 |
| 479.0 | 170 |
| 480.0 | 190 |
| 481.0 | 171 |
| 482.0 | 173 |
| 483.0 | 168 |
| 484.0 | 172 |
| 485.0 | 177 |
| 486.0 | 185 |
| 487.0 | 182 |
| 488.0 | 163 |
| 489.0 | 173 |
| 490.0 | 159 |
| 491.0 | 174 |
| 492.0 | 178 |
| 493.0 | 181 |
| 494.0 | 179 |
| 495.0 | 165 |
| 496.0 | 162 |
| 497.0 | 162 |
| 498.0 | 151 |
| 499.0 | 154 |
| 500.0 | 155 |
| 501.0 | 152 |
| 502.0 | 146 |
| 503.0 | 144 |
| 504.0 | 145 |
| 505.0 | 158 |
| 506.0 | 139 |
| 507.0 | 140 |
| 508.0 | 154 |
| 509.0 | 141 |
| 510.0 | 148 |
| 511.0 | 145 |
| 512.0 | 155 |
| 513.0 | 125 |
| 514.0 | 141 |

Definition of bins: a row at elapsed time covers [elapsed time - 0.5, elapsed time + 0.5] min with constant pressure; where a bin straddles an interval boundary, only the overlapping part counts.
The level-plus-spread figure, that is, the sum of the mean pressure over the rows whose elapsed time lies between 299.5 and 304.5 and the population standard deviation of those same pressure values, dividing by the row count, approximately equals 177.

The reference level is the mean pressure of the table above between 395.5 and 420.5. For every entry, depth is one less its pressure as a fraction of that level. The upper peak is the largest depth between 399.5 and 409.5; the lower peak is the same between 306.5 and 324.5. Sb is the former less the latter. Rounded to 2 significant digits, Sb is -0.17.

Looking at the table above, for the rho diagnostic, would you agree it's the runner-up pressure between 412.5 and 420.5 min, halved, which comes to 89.5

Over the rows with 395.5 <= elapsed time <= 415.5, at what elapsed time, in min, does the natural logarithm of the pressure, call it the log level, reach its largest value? 408.0 min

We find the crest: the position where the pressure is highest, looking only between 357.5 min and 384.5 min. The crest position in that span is 367.0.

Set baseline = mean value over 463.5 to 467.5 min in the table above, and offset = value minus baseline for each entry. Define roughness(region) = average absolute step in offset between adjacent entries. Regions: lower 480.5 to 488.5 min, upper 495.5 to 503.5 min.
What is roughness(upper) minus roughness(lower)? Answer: -2.9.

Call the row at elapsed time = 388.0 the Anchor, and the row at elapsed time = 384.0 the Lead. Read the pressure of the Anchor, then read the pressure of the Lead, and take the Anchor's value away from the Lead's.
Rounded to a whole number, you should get 19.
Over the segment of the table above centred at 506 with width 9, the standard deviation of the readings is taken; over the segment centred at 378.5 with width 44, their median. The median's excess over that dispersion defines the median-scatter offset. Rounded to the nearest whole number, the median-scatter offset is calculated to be 176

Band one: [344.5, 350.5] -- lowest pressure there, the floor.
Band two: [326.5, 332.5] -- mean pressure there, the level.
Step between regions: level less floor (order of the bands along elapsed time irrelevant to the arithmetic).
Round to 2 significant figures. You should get -12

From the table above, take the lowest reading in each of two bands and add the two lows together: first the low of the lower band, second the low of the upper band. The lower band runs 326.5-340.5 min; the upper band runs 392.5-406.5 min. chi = 317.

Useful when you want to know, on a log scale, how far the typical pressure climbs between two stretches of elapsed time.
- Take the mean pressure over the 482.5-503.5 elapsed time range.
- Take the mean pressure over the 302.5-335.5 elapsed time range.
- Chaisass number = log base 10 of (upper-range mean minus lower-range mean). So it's 0.86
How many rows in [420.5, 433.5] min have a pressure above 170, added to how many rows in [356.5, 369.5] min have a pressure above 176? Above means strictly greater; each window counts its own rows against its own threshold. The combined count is 21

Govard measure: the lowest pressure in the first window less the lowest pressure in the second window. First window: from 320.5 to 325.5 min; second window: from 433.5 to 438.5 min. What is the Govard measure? -6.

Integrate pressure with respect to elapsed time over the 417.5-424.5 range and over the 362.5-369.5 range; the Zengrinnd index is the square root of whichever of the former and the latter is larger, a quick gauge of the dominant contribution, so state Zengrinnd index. 36.8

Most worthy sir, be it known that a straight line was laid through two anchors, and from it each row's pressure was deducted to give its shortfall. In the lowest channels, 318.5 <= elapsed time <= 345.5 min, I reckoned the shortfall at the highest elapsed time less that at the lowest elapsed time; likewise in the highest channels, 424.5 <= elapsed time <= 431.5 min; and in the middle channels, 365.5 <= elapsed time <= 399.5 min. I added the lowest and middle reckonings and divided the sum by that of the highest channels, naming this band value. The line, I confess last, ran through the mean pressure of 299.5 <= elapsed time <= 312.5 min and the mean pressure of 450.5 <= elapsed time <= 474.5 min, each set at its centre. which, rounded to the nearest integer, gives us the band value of -11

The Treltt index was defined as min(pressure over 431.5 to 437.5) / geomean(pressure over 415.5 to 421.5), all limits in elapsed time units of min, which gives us 0.87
